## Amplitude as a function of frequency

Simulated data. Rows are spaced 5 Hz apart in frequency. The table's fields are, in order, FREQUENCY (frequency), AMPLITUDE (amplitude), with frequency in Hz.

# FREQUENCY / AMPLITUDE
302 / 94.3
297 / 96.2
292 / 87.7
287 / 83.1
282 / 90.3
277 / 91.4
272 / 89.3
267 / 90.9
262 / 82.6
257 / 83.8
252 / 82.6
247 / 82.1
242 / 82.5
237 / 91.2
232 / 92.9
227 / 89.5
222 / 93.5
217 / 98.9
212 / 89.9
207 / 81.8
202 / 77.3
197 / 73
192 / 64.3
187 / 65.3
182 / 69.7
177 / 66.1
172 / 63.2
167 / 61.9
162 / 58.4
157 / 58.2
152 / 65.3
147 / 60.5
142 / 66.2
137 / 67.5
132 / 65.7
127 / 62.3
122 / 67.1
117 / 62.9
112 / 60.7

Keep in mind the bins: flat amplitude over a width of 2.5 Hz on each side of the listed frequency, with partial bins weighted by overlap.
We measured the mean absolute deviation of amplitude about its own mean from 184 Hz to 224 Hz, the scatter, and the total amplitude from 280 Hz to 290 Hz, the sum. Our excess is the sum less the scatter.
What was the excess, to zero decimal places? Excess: 163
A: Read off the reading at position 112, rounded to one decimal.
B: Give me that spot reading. 60.7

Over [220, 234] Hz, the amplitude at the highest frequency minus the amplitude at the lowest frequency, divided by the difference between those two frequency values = -0.1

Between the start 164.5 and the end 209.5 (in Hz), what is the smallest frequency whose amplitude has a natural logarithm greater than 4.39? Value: 207 Hz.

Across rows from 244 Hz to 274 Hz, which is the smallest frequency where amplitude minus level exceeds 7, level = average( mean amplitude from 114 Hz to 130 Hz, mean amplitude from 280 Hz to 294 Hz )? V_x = 252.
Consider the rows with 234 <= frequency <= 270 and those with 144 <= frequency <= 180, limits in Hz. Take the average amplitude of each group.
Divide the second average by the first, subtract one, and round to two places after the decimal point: -0.27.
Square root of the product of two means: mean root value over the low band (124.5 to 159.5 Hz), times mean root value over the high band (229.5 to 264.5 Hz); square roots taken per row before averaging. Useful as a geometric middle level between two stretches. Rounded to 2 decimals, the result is 8.58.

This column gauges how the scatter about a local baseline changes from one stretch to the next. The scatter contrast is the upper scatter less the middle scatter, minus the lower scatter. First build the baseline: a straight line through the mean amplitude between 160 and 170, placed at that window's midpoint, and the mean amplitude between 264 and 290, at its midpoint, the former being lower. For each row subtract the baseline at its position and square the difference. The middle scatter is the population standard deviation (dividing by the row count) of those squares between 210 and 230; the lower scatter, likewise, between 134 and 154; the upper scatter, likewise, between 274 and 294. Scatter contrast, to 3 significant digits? -210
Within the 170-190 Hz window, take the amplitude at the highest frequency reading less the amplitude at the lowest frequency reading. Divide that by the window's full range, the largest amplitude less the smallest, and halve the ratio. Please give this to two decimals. 0.16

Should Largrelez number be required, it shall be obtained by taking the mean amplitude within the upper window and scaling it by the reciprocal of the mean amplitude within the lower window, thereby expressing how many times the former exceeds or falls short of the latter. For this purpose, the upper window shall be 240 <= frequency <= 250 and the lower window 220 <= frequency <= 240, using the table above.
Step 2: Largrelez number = 0.90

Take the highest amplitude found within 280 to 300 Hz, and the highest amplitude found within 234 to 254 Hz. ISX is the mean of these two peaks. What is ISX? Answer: 93.7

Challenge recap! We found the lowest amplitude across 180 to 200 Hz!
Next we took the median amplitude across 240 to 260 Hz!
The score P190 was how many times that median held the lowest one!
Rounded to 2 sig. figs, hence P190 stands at 1.3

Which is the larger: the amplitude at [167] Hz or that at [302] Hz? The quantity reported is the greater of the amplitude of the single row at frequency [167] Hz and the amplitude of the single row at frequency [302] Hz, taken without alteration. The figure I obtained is 94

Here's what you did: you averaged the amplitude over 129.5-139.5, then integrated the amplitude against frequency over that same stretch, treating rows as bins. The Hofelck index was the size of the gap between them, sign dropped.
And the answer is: 599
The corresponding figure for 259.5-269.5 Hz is 781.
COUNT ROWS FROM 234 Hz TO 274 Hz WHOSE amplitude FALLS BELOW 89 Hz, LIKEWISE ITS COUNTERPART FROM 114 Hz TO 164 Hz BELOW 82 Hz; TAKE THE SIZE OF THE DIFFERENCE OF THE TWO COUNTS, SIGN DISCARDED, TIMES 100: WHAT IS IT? 500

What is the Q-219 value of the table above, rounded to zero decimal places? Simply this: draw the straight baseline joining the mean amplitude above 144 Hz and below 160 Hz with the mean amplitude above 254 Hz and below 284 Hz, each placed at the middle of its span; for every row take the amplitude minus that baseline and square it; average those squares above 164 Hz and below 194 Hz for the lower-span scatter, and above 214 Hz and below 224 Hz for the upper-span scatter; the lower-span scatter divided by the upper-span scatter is 0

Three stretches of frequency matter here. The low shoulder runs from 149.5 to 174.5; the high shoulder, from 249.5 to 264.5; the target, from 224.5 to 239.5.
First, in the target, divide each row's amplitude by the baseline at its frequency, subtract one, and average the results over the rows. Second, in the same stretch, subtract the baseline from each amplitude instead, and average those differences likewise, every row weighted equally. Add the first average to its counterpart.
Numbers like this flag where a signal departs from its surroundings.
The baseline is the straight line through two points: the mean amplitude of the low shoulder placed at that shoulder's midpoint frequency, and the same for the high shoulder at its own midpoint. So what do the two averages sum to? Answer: 14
